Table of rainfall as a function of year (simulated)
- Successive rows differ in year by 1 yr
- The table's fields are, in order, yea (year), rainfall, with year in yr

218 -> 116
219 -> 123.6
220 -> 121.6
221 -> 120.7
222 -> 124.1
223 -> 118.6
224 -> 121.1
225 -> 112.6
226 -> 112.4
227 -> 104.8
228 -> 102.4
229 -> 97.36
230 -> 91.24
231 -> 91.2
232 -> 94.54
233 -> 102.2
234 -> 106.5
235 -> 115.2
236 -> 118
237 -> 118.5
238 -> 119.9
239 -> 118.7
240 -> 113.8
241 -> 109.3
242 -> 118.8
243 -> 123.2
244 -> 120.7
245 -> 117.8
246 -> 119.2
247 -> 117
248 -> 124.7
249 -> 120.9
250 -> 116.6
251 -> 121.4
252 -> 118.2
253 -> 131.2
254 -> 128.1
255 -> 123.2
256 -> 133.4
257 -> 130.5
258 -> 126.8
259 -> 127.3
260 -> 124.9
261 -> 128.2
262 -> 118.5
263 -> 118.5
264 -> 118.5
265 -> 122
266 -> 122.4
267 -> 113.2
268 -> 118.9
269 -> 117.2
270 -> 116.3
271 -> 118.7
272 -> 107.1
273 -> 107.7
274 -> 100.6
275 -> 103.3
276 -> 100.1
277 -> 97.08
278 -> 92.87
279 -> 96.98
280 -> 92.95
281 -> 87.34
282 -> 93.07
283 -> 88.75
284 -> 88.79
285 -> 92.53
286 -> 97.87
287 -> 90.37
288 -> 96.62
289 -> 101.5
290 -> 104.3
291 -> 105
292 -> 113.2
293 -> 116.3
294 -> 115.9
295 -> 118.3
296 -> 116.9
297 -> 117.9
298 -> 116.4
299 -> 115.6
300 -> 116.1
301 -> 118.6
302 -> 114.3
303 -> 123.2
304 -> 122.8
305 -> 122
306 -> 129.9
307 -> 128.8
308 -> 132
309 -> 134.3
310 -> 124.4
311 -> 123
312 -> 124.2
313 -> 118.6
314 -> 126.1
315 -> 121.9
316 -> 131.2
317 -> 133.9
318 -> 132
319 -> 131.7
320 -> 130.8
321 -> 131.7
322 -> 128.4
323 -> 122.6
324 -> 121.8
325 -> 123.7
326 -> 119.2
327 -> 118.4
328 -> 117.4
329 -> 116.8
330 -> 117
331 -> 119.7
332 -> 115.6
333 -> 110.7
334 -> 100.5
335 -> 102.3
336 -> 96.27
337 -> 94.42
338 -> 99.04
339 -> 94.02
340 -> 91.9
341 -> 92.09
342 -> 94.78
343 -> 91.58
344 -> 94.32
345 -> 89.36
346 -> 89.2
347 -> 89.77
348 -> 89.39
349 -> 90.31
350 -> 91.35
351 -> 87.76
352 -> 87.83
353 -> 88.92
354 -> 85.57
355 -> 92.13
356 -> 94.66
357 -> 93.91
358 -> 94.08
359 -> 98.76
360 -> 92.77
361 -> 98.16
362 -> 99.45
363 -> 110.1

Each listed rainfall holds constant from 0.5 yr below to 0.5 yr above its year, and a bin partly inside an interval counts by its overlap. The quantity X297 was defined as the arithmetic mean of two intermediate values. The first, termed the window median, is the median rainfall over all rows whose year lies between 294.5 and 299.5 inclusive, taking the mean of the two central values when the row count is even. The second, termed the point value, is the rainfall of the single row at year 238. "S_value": 118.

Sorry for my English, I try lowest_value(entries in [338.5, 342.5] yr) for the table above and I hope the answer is 91.9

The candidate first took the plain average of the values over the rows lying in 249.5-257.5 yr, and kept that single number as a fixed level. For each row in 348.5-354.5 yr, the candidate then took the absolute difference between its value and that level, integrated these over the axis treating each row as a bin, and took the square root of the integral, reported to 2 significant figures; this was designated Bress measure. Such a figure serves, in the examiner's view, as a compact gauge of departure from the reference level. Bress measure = 15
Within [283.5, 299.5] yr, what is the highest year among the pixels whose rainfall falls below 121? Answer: 299 yr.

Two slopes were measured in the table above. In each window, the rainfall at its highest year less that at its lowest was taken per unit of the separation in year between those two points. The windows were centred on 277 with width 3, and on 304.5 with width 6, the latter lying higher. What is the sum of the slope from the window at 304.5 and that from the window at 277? -1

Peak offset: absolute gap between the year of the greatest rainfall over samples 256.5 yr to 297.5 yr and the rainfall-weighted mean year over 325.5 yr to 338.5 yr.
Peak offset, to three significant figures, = 74.7 yr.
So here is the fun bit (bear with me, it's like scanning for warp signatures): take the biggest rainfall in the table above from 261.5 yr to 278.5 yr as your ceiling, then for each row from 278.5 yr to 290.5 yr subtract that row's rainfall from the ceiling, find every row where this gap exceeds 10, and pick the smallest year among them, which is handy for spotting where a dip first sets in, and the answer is 279 yr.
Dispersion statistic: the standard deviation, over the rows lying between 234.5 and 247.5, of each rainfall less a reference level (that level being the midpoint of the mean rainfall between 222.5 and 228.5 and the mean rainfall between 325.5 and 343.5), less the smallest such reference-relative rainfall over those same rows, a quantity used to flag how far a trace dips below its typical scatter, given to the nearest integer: 3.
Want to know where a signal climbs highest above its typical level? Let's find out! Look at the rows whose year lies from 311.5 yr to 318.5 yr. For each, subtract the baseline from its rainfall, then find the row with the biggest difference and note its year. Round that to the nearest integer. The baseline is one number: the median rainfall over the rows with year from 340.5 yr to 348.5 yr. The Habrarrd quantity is 317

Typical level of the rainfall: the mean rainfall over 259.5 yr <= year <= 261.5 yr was 127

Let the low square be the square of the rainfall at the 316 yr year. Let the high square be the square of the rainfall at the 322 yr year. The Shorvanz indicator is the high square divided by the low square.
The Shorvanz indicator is 1.0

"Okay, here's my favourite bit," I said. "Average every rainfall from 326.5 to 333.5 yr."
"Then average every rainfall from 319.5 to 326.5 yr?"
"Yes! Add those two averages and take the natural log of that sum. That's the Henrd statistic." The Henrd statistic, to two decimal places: 5.49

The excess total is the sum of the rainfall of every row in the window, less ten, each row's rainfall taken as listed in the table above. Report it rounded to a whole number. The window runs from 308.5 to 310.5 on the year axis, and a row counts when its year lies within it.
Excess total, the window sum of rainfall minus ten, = 249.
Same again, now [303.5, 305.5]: 235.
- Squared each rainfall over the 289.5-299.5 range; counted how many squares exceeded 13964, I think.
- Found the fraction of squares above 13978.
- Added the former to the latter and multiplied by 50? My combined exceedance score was 55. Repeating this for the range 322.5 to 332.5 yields 330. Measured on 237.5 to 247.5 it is 330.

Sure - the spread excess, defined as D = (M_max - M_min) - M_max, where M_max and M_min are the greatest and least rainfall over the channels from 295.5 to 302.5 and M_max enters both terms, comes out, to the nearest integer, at -114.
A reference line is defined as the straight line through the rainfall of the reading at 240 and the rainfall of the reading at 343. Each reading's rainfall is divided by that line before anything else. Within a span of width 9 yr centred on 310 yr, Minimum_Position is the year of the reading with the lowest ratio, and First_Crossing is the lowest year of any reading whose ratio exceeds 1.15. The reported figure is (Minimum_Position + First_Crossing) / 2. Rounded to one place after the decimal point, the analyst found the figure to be 309.5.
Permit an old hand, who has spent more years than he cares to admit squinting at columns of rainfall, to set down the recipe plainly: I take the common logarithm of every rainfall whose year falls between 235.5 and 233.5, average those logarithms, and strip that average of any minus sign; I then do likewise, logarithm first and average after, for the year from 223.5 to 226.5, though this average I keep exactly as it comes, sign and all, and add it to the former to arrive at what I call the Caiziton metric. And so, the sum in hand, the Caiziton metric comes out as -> 4.11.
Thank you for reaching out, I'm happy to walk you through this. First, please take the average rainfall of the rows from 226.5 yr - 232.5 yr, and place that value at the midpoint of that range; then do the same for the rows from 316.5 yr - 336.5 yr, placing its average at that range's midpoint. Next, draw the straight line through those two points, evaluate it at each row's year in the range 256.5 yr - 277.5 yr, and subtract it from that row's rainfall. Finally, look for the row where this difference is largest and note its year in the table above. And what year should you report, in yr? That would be 257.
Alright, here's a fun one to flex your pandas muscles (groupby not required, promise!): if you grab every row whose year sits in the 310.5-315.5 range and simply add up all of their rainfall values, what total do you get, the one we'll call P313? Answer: 614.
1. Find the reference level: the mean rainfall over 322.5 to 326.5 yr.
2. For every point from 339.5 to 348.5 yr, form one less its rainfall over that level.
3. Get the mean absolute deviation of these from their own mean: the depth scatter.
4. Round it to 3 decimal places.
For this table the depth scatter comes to 0.014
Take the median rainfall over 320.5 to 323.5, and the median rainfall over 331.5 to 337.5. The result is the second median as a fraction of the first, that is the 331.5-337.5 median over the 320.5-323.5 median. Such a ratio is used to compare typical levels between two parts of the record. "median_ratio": 0.79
